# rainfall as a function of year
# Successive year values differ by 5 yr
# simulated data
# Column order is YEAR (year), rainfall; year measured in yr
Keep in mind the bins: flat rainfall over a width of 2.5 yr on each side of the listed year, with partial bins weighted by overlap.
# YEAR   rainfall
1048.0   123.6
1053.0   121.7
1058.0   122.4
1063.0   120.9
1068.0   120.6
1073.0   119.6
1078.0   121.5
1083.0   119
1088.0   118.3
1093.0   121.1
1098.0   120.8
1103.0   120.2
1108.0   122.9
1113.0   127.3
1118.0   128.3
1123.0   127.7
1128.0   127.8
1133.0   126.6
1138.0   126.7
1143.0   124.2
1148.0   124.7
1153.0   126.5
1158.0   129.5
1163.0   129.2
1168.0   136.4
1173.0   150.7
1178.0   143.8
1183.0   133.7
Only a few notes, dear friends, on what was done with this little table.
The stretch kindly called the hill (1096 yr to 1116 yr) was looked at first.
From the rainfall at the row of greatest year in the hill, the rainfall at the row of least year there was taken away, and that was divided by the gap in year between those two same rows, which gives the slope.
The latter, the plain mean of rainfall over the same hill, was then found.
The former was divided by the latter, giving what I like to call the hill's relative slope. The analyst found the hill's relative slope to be 0.0035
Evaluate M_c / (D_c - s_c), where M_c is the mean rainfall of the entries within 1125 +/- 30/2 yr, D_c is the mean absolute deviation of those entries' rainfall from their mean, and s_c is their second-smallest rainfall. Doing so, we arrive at -1.01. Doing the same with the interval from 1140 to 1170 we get -1.06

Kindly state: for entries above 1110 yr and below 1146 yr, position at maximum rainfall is 1118.0 yr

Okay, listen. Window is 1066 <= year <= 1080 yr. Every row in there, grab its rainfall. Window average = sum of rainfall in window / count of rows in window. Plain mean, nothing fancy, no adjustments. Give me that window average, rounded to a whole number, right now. 121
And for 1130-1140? 127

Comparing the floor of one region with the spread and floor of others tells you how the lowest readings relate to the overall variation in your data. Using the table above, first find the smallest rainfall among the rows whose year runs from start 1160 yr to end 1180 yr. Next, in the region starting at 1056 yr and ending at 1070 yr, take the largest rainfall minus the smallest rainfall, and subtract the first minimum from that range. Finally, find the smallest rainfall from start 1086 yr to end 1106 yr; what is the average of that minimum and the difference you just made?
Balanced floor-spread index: -5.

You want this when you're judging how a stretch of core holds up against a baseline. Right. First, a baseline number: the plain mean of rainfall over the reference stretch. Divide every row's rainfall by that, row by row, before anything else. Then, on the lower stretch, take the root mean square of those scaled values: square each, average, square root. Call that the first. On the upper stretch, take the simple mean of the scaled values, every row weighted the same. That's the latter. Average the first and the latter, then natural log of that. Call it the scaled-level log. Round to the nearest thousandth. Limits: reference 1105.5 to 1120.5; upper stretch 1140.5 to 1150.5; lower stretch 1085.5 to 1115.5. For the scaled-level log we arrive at -0.024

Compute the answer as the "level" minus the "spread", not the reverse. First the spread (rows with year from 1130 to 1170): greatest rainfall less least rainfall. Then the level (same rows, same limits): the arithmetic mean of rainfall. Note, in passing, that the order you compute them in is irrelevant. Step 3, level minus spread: 116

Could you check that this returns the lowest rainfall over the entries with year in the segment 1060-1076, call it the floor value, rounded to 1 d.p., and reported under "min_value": 119.6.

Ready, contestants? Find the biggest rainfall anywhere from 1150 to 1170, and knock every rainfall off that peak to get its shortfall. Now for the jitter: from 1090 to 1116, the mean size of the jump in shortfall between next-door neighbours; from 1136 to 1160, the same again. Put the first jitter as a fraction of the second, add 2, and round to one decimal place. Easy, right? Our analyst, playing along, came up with 3.0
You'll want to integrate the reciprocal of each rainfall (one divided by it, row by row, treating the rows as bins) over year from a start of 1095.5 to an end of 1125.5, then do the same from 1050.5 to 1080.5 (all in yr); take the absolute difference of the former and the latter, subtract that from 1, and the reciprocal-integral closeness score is 0.993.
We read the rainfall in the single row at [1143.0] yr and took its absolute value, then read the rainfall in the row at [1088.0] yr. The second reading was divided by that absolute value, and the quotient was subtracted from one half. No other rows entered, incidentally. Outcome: -0.45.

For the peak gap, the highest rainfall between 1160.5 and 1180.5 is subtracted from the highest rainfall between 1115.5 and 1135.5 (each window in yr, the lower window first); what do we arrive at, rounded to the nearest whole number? -22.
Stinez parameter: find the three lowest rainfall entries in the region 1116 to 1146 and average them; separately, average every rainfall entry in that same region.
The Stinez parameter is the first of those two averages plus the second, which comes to 253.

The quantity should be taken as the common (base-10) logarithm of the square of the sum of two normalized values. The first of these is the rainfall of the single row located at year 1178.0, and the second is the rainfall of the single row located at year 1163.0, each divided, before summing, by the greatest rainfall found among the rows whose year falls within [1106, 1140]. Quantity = 0.656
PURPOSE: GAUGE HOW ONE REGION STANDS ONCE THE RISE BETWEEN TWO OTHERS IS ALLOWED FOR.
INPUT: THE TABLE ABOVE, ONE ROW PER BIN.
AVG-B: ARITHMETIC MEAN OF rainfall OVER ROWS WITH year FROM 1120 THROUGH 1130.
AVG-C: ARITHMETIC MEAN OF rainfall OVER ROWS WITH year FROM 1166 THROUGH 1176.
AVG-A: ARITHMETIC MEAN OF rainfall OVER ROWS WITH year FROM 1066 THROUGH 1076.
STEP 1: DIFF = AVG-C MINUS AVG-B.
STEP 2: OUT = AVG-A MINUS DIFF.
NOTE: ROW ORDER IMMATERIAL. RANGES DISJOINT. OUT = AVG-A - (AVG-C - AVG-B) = 104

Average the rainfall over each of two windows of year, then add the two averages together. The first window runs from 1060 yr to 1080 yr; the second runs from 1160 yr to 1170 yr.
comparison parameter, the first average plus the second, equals 253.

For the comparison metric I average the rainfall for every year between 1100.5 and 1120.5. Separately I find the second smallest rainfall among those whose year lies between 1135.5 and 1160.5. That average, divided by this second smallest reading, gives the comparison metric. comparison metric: 1.000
